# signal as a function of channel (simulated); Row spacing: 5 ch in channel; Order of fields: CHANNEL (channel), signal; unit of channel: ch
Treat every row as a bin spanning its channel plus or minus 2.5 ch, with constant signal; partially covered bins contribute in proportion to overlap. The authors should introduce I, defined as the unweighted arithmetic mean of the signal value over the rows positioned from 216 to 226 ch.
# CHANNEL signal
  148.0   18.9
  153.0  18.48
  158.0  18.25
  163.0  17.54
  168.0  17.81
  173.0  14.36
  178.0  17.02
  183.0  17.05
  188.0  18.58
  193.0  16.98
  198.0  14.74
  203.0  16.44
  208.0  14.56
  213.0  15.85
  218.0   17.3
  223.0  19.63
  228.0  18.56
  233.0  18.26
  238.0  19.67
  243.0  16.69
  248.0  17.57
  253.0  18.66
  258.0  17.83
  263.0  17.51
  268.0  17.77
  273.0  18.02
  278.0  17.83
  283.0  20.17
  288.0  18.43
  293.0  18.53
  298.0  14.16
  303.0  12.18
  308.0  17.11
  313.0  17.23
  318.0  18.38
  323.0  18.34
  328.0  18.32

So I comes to 18.5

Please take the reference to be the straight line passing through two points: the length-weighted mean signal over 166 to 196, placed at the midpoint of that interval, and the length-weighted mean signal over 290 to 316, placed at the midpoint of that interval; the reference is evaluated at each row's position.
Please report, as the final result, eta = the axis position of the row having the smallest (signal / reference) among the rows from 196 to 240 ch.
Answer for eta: 208.0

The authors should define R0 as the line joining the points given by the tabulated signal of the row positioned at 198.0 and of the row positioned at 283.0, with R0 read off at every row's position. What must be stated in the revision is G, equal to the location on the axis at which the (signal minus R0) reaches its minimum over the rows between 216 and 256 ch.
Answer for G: 243.0 ch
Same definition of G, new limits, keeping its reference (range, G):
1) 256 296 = 293.0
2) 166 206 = 198.0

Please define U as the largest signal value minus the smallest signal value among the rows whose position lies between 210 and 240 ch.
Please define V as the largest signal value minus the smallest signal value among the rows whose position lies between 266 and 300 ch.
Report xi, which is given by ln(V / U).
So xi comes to 0.5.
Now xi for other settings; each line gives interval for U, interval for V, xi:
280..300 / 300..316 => -0.2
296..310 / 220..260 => -0.5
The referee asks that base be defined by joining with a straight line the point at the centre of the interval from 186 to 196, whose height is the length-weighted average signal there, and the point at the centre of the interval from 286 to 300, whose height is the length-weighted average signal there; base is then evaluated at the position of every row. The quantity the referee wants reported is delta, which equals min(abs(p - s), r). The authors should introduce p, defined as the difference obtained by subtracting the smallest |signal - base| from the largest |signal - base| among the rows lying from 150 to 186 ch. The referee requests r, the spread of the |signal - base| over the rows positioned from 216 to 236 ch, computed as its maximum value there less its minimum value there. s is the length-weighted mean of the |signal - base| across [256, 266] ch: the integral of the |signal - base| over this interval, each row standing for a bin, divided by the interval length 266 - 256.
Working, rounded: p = 3.2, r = 2.0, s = 0.4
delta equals 2.04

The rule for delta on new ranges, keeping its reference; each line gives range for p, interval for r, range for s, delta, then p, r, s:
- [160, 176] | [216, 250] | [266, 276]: 2.15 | 3.2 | 2.2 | 0.7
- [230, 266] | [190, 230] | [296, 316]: 0.06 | 2.1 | 2.8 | 2.0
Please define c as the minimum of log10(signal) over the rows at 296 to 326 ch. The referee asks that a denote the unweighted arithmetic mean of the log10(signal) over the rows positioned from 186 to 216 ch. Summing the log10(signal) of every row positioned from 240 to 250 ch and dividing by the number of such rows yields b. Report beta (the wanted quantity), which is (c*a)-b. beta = 0.08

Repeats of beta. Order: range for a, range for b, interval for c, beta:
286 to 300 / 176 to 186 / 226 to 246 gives 0.27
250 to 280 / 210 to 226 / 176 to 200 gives 0.22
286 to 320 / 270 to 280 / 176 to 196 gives 0.24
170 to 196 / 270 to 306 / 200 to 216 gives 0.20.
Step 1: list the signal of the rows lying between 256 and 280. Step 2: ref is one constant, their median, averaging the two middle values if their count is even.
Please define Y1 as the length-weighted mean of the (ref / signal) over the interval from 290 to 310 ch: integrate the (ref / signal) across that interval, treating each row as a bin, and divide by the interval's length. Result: 1.18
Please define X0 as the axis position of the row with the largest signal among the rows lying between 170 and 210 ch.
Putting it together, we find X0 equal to 188.0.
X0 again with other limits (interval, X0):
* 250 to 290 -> 283.0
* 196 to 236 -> 223.0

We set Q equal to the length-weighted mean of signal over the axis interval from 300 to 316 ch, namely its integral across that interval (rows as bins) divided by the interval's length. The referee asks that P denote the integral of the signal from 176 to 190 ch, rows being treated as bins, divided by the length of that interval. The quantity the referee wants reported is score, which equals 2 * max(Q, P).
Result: 35.1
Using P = 17.5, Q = 15.6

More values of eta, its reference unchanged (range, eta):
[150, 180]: 173.0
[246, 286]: 248.0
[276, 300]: 298.0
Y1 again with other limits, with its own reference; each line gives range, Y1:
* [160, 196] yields 1.05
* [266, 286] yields 0.97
